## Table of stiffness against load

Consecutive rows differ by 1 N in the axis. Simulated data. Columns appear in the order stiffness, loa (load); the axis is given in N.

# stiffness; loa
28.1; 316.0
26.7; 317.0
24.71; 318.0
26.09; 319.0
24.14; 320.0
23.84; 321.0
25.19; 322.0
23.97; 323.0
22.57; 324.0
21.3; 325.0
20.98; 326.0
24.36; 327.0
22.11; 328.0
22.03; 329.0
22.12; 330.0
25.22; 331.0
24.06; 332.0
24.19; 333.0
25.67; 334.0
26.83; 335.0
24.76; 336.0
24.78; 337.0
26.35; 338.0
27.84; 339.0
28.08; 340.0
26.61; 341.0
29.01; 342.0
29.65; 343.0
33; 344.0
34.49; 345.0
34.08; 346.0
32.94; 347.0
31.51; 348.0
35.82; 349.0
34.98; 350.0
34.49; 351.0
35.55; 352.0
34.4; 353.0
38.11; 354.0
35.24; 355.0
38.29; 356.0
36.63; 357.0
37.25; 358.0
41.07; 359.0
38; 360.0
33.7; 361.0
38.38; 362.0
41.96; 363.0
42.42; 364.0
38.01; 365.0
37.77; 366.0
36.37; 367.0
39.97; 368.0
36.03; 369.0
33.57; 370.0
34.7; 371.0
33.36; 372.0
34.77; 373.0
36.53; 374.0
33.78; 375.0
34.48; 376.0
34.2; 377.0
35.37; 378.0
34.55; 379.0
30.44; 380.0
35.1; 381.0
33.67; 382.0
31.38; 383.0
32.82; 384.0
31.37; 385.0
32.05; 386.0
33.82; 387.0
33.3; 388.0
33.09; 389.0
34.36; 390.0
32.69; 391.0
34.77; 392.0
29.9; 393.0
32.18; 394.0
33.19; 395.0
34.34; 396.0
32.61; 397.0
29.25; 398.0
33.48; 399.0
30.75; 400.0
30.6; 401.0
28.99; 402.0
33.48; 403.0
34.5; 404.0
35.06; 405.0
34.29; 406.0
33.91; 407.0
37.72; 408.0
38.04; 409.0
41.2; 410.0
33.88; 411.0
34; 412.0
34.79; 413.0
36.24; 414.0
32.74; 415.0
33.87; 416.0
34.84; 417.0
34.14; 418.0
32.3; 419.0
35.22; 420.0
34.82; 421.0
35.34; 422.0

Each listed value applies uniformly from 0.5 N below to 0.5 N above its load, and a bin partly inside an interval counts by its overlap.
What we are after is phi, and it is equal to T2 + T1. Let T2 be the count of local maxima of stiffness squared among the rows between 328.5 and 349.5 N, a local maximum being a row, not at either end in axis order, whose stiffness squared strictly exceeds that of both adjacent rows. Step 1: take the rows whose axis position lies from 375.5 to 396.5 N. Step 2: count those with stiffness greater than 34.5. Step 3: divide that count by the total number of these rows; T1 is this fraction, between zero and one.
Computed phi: 4.2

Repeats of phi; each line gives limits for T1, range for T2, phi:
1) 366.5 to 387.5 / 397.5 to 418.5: 5.4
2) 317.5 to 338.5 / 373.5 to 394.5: 7.0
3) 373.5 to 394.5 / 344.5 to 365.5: 6.2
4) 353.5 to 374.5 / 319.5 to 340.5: 4.9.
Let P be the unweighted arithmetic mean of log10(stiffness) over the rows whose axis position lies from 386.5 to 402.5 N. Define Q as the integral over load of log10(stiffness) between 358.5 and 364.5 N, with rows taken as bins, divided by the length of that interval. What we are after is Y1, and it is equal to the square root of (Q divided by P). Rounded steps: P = 1.51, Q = 1.59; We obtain 1.03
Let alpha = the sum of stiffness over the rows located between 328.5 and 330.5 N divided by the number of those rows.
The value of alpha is 22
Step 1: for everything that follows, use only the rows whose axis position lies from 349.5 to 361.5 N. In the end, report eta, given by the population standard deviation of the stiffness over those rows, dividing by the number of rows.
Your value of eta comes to 2.05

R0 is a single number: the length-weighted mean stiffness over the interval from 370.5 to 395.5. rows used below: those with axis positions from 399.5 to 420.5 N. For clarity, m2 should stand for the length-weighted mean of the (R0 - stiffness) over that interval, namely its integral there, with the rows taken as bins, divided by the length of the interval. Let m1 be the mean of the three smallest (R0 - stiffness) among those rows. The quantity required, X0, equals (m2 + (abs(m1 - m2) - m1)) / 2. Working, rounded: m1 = -5.6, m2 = -0.9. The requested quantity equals 4.7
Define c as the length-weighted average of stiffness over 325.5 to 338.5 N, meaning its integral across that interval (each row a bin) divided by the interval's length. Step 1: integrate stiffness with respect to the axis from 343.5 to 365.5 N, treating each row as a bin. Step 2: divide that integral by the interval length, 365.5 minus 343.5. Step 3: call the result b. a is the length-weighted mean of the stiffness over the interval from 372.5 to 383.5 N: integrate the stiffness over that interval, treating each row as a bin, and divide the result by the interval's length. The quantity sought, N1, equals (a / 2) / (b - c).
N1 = 1.4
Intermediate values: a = 34.0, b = 36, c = 24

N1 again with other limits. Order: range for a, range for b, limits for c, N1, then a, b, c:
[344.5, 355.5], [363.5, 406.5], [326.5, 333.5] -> 1.7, 34.7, 34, 23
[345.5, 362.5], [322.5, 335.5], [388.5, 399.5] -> -1.9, 35.9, 23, 33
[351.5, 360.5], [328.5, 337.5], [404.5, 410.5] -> -1.5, 37.2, 24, 37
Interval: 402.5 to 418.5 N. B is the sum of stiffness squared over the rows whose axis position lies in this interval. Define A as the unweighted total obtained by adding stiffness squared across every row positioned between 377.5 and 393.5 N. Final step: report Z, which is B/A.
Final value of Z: 1.1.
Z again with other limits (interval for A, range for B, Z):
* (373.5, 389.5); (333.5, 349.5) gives 0.8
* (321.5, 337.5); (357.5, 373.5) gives 2.5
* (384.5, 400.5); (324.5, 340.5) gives 0.6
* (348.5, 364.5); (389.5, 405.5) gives 0.8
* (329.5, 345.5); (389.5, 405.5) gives 1.4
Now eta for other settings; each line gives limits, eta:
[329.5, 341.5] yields 1.64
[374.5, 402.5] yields 1.76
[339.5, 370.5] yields 3.76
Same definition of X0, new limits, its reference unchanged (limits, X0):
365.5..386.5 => 3.7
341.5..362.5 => 4.2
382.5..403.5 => 2.2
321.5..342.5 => 3.6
